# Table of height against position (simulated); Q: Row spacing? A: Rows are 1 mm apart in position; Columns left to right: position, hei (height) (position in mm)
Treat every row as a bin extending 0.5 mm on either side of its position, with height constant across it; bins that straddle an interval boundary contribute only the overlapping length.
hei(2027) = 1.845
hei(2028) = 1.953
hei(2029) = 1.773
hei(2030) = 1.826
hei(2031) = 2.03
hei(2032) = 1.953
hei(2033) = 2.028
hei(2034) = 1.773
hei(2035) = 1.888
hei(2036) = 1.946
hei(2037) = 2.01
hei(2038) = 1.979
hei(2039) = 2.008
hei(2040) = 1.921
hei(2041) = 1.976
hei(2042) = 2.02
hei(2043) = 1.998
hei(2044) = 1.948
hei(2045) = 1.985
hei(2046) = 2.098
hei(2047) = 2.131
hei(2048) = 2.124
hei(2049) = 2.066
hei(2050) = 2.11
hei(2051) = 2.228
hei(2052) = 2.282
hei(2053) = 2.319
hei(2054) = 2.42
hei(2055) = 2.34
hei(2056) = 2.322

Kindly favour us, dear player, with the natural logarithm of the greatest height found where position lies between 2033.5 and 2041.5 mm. 0.698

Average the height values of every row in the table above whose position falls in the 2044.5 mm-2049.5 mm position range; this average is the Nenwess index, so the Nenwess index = 2.08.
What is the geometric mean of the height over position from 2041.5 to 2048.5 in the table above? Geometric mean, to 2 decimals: 2.04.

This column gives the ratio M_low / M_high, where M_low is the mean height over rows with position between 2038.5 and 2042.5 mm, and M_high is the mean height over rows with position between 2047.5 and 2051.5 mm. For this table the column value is 0.93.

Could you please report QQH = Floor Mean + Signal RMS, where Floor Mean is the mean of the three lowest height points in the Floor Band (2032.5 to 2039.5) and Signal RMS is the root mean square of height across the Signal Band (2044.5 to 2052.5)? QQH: 4.00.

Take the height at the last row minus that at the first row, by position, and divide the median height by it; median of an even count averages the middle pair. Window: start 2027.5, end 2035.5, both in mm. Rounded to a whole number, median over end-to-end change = -30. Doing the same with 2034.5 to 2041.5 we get 22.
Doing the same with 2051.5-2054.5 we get 17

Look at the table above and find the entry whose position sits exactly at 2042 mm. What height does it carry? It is 2.02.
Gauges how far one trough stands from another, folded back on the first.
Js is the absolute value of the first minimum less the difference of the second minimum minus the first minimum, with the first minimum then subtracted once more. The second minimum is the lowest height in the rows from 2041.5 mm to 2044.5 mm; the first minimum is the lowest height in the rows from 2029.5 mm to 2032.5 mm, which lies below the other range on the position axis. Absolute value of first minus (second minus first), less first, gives -0.12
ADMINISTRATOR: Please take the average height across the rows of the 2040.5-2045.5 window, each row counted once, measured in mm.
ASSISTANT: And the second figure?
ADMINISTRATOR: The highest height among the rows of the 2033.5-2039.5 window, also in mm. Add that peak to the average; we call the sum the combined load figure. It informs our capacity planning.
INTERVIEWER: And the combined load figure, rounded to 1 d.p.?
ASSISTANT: 4.0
